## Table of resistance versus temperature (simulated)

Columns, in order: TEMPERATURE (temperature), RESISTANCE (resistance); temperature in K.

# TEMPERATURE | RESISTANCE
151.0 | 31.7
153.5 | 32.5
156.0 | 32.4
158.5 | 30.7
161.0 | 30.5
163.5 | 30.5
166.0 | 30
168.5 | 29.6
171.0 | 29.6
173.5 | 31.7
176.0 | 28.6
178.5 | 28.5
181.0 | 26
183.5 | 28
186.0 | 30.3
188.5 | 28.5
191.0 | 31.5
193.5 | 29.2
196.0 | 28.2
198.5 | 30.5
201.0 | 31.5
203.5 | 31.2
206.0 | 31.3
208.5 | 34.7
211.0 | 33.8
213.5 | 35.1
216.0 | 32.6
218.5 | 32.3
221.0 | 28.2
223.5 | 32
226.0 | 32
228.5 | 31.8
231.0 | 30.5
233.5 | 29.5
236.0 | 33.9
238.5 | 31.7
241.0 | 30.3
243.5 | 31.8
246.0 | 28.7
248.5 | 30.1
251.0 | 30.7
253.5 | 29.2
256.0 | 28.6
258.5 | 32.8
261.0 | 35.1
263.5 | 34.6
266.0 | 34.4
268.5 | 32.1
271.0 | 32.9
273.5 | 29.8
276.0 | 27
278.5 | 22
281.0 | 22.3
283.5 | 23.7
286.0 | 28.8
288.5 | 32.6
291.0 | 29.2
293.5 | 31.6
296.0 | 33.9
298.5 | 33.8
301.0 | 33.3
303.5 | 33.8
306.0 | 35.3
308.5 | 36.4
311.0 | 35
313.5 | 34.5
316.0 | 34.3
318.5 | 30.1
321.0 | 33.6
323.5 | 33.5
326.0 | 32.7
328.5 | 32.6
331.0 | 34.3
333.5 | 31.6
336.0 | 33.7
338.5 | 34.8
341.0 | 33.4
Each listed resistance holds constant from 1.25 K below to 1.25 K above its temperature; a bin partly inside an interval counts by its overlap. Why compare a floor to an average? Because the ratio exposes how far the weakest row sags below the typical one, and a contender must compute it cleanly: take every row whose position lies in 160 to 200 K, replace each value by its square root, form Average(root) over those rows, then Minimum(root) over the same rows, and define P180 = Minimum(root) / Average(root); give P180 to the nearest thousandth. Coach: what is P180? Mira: 0.940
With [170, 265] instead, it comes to 0.918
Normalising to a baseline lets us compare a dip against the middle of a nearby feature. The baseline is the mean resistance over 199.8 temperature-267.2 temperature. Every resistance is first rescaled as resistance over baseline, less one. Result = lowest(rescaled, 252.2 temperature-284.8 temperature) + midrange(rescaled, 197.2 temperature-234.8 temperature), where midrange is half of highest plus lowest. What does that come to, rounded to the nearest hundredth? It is -0.31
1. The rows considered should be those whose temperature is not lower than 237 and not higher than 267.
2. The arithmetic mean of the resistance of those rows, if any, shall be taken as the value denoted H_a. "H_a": 31.5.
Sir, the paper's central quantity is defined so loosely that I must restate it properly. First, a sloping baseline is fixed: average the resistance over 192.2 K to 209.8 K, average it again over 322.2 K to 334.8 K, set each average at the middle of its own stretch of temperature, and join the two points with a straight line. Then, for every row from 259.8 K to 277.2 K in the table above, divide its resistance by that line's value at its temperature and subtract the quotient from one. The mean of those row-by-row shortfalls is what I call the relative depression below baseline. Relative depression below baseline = -0.009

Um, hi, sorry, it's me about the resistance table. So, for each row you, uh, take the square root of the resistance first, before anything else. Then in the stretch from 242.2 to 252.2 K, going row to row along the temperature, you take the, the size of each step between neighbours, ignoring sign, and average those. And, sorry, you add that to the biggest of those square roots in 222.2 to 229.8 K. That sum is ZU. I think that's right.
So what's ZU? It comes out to 5.812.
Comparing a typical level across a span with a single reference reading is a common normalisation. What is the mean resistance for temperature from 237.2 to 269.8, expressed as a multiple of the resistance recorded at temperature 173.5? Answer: 1.00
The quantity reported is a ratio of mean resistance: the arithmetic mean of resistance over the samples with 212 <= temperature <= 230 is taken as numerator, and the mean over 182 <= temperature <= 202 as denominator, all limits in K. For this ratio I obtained 1.08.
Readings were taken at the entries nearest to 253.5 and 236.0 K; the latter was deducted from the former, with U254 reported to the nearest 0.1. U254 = -4.7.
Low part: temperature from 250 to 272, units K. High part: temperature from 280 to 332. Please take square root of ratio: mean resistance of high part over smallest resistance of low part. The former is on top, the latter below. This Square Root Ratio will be 1.06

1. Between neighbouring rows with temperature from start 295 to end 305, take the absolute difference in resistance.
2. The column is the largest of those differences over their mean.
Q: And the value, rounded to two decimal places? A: 1.36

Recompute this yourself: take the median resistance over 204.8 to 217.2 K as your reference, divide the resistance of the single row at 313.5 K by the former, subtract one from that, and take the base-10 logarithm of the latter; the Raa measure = -1.68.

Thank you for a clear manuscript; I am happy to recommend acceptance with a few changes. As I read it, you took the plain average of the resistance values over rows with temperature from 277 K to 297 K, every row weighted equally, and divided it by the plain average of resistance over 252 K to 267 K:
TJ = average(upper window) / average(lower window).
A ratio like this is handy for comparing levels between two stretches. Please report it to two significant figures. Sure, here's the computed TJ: 0.86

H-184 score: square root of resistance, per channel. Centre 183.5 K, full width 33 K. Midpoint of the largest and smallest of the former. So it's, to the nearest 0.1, 5.4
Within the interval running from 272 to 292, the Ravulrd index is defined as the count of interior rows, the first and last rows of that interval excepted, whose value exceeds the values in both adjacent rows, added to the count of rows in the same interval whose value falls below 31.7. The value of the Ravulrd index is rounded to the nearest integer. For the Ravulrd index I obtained 8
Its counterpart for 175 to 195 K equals 10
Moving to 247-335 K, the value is 22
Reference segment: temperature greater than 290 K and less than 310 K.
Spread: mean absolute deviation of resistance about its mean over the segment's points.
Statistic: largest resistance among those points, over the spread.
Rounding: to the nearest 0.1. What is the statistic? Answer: 23.7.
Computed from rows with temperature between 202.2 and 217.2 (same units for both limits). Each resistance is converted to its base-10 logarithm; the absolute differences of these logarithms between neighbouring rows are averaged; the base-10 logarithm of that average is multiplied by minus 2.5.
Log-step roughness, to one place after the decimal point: 4.2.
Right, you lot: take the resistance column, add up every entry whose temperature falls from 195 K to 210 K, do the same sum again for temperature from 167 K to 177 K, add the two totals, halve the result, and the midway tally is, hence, 153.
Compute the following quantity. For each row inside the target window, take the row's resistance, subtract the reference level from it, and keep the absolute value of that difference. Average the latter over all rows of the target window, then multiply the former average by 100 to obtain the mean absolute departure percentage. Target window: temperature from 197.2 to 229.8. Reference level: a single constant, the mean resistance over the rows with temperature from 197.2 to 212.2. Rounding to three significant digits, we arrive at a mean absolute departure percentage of 127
